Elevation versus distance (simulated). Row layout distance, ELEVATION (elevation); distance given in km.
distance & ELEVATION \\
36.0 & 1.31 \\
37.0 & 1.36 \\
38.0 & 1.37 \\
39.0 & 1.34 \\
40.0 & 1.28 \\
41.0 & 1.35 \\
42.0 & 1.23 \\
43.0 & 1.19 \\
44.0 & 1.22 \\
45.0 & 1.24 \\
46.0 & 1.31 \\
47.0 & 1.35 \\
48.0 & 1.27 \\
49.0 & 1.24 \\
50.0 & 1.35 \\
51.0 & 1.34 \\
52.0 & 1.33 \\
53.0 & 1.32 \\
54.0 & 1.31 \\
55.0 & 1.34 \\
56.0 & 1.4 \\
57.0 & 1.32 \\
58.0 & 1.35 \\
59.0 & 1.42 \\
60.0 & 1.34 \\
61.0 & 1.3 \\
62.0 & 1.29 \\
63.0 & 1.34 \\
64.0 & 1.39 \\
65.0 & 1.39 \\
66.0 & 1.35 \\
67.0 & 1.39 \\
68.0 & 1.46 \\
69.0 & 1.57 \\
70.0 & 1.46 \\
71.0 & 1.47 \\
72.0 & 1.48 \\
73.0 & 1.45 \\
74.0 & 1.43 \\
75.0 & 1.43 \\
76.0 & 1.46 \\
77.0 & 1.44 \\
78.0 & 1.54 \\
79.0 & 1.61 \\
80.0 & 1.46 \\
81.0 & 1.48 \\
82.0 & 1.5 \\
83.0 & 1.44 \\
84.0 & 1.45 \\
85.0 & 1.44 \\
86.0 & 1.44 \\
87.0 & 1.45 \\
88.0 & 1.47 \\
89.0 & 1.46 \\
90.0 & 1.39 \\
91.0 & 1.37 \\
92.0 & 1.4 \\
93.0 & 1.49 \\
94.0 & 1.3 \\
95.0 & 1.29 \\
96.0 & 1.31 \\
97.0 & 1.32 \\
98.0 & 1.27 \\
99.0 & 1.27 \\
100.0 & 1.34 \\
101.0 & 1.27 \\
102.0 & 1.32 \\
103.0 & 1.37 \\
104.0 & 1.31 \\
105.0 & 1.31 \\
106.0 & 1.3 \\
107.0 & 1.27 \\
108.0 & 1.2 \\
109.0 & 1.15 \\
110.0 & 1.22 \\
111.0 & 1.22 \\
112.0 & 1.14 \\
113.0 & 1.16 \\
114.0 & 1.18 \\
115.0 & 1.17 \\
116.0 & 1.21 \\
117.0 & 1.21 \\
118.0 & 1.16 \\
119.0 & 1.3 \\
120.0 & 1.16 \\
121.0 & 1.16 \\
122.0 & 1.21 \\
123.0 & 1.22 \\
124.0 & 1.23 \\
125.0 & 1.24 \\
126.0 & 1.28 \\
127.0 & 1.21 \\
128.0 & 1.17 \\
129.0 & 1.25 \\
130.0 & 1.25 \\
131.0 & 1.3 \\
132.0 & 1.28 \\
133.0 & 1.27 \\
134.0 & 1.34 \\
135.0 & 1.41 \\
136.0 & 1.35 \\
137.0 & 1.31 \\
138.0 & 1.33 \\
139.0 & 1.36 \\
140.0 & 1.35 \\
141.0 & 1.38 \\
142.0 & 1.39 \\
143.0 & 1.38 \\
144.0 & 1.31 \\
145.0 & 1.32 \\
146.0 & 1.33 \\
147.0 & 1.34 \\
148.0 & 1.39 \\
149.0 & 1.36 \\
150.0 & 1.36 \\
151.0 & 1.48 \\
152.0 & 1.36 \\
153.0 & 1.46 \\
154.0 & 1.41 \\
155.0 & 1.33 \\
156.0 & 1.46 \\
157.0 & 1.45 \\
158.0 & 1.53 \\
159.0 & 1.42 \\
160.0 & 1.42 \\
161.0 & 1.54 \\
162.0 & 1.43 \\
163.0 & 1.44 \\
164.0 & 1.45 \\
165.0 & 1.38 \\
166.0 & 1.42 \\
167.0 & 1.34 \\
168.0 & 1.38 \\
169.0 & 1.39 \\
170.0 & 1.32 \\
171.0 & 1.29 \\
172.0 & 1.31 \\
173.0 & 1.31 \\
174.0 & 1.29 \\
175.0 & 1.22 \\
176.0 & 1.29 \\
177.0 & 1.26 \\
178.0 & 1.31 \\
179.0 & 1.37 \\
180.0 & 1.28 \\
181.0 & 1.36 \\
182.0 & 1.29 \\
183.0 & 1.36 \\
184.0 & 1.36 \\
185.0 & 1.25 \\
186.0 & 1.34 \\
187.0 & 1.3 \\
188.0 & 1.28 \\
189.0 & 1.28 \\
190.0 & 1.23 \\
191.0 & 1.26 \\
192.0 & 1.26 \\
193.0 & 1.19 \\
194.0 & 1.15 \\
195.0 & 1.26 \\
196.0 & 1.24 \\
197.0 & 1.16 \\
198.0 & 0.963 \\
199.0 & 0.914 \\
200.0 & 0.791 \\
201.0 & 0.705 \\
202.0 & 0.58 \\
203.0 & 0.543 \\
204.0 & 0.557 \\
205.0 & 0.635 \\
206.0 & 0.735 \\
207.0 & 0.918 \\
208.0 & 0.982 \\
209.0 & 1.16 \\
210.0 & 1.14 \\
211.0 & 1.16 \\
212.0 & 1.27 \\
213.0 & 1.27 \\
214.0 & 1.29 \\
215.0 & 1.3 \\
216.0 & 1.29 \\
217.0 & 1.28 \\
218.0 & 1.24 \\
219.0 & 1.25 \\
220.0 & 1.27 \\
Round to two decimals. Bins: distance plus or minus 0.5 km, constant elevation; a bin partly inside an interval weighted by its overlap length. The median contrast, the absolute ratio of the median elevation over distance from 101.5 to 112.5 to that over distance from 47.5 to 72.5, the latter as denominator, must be 0.94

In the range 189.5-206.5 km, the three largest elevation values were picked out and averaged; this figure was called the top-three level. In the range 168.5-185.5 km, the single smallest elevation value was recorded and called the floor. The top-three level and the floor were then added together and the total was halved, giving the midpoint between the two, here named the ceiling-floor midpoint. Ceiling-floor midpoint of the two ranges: 1.24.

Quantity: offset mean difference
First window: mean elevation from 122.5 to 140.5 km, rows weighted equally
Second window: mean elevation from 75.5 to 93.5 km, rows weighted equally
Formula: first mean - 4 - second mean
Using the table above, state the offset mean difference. -4.17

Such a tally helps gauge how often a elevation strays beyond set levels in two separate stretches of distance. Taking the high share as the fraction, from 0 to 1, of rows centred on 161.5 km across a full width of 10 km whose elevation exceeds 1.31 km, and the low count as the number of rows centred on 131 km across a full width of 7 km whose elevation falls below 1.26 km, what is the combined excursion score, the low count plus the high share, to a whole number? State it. 4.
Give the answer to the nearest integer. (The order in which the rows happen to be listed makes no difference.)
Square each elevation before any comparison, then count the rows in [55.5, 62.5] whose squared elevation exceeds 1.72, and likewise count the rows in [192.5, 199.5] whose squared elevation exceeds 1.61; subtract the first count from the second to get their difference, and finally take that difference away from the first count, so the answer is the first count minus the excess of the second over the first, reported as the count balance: 10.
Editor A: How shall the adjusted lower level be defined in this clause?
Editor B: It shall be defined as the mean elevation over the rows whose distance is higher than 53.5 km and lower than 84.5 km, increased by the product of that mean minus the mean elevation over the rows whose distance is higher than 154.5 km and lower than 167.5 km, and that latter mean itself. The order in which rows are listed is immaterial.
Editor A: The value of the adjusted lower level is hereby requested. 1.4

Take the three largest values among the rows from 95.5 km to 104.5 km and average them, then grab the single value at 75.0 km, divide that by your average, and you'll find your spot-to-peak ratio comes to 1.06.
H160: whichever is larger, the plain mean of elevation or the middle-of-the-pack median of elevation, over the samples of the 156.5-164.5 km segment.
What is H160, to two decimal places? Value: 1.46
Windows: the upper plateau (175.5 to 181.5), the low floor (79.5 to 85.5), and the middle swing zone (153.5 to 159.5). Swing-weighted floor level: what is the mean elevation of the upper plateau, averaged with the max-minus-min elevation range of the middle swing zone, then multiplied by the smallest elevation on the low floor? 1.09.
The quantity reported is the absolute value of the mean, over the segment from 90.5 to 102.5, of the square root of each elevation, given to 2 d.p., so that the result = 1.15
